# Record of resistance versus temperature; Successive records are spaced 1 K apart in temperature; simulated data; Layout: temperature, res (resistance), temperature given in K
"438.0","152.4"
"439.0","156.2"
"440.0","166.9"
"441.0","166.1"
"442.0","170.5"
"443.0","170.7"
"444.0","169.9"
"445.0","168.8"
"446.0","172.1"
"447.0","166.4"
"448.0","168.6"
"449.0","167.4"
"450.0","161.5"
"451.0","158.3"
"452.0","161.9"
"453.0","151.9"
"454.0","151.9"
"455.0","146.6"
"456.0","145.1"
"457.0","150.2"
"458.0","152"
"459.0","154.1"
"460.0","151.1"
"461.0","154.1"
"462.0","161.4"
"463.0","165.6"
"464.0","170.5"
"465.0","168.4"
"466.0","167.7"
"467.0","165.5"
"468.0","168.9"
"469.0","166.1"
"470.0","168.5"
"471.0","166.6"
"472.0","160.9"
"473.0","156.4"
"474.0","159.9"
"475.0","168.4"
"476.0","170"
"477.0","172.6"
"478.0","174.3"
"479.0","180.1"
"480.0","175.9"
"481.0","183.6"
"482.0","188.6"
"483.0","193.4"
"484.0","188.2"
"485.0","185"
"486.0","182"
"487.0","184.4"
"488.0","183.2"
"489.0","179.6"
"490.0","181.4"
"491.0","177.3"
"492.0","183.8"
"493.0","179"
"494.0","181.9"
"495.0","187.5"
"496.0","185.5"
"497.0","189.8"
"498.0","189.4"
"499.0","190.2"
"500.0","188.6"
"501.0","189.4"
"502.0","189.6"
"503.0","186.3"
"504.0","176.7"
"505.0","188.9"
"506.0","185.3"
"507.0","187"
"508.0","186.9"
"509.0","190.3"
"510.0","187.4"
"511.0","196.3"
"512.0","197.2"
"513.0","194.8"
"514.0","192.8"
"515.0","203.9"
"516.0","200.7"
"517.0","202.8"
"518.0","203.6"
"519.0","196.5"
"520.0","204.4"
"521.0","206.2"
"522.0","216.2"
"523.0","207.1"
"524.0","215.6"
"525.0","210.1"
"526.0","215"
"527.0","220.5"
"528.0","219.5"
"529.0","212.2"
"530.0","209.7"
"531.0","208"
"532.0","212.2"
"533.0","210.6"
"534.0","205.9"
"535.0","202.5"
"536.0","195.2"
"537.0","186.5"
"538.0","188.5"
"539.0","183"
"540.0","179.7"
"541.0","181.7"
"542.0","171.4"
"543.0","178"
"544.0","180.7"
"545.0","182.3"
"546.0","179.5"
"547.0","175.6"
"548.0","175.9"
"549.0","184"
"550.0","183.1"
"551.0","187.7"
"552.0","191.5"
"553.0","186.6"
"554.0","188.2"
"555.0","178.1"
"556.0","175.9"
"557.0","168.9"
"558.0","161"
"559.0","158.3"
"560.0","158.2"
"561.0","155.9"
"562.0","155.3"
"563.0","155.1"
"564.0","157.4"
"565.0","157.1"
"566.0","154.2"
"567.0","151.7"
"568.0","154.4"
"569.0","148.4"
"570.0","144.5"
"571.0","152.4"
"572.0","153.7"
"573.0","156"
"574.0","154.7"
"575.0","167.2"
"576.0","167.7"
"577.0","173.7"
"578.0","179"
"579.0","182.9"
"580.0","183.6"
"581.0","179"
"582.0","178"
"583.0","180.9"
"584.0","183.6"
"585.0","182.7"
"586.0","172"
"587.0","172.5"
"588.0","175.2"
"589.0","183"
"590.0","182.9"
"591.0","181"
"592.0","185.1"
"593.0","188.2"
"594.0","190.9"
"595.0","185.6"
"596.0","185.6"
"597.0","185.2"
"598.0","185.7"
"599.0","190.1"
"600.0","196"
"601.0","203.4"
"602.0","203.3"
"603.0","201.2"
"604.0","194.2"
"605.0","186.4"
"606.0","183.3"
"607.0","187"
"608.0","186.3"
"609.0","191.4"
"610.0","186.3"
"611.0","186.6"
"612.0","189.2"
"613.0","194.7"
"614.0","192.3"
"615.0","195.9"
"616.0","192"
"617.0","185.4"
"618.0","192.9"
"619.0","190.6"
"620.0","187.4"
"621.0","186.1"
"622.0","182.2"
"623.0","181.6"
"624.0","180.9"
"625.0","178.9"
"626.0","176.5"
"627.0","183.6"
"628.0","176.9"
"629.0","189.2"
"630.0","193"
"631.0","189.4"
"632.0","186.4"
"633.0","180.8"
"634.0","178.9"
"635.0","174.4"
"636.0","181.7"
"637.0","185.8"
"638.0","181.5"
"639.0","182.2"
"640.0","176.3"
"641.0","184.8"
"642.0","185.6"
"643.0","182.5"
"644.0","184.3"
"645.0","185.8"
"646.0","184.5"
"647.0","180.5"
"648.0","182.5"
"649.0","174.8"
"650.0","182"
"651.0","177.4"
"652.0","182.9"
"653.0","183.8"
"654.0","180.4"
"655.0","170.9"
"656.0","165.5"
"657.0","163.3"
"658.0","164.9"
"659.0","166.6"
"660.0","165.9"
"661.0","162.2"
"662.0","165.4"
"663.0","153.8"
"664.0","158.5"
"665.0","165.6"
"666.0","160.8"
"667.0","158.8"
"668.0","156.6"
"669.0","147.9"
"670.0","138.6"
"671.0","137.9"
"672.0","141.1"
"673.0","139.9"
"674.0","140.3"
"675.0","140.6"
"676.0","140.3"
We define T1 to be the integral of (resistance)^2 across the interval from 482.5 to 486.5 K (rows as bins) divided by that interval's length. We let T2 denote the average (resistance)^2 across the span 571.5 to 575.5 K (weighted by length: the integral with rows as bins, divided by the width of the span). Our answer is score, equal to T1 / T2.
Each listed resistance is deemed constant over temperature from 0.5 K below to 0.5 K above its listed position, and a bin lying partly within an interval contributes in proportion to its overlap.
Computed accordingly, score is 1.4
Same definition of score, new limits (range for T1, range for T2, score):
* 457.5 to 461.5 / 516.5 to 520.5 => 0.6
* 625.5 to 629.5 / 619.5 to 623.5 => 1.0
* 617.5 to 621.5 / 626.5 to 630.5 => 1.0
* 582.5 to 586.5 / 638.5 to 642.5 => 1.0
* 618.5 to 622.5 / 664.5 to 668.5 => 1.4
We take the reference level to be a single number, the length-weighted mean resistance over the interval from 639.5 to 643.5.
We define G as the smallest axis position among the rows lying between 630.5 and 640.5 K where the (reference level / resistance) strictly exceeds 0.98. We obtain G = 633.0 K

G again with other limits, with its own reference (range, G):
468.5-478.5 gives 469.0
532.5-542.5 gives 539.0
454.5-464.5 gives 455.0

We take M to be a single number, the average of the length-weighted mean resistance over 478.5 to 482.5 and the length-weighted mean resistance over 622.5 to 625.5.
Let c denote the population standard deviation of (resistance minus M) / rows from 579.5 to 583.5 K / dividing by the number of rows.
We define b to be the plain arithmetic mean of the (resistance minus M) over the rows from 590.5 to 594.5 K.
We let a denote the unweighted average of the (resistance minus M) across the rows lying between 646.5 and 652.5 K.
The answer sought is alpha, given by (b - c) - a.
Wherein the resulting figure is 4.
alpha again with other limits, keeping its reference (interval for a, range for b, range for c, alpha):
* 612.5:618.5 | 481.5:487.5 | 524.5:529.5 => -9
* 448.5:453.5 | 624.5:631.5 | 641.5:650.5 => 21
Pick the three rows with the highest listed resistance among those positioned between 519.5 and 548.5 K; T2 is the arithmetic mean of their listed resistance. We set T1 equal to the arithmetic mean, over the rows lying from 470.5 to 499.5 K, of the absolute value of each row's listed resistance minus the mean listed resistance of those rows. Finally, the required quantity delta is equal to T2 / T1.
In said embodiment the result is 29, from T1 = 7.6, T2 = 219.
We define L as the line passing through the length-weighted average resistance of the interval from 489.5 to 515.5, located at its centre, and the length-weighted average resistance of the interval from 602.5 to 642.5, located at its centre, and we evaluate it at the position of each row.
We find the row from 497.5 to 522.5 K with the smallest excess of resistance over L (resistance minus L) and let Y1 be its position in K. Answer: 504.0 K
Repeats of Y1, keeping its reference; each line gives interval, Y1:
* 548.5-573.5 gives 570.0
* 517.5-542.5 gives 542.0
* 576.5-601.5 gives 586.0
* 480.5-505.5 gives 504.0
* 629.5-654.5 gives 635.0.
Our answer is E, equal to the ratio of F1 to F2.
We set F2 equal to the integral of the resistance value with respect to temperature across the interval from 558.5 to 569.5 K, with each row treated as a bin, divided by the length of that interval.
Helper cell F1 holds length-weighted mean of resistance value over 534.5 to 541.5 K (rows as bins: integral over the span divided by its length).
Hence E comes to 1.21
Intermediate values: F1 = 188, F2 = 155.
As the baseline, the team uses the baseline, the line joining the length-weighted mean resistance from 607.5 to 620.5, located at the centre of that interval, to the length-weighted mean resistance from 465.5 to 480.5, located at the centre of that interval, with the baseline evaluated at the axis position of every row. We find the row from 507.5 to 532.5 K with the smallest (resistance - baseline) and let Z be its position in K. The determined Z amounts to 508.0 K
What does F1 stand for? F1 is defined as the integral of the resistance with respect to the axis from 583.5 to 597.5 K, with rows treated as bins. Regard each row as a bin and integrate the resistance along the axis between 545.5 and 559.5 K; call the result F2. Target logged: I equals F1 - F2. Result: 59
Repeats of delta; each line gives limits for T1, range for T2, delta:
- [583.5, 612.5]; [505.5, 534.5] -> 41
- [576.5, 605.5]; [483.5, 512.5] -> 32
